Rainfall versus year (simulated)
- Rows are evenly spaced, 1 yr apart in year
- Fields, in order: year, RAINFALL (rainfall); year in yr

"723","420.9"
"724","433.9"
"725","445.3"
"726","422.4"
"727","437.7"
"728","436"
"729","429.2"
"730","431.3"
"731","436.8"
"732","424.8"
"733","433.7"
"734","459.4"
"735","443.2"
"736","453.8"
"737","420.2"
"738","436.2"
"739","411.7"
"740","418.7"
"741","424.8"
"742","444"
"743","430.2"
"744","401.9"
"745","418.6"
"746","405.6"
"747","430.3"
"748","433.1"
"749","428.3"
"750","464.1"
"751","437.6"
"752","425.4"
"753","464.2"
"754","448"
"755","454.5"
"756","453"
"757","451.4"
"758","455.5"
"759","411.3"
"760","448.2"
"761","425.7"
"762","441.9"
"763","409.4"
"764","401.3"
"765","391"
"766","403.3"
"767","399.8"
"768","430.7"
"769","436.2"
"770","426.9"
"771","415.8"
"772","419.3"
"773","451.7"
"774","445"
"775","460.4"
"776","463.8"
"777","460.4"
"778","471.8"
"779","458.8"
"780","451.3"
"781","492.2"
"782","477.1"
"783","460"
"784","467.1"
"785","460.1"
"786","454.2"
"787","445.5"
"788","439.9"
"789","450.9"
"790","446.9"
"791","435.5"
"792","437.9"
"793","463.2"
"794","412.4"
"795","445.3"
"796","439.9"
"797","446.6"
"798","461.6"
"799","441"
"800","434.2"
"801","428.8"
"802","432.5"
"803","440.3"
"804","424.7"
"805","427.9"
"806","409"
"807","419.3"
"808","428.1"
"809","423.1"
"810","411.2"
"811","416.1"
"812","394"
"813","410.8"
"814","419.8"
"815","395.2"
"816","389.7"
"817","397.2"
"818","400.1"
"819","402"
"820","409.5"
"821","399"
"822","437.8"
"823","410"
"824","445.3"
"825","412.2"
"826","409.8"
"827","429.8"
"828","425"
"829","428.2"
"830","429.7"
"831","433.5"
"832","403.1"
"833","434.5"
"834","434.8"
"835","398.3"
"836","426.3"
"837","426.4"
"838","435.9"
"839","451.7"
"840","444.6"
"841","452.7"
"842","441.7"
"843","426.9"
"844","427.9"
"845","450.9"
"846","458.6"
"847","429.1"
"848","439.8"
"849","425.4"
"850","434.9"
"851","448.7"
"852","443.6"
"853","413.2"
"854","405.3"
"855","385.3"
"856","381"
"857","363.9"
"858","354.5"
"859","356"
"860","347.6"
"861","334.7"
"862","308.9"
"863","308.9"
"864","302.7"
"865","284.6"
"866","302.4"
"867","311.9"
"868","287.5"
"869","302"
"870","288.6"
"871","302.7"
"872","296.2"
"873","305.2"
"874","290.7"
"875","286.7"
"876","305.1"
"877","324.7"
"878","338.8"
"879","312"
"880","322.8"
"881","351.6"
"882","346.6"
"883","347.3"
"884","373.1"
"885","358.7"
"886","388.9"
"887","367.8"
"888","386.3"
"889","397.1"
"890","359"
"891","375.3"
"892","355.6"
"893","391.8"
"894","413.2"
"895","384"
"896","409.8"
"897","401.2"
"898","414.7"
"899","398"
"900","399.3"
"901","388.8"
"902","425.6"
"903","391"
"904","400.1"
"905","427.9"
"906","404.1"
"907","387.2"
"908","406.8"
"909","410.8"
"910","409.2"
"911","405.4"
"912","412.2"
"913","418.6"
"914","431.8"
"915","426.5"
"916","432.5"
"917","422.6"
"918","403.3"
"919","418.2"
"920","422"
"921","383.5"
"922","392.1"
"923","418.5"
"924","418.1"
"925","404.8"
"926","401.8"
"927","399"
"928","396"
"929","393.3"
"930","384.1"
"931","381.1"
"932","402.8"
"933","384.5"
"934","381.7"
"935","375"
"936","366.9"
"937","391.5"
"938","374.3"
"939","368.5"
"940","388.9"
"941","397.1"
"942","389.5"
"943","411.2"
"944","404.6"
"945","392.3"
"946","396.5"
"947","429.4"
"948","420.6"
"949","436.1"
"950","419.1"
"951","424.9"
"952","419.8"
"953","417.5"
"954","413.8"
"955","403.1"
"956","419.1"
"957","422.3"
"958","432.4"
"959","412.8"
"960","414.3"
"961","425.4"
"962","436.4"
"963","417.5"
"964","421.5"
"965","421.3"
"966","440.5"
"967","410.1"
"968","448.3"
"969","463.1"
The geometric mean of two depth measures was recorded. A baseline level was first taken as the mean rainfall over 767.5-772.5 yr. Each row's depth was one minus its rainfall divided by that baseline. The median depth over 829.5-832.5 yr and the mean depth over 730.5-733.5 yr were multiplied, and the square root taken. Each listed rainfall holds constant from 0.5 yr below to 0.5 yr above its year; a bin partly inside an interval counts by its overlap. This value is 0.01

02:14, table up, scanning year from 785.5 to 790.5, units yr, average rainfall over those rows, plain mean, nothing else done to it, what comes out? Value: 447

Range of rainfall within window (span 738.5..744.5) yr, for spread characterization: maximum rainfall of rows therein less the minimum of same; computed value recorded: 42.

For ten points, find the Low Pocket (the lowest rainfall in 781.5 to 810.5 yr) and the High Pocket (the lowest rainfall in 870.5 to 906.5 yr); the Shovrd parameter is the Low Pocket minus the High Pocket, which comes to 122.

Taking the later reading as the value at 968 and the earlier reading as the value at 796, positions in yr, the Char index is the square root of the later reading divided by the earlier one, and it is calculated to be 1.01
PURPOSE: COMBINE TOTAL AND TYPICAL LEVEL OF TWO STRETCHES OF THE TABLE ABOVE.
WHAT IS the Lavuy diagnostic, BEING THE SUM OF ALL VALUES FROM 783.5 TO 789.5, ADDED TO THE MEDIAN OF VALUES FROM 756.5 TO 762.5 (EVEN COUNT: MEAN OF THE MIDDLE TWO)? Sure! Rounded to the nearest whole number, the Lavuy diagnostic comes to 3163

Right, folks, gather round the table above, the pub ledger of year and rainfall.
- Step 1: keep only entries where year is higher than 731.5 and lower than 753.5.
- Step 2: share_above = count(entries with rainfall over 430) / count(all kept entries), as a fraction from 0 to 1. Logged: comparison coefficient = 0.55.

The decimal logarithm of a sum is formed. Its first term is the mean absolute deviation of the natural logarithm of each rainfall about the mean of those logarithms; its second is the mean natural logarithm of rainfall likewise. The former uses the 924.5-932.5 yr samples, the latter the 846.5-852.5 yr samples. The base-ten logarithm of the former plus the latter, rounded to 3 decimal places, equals 0.785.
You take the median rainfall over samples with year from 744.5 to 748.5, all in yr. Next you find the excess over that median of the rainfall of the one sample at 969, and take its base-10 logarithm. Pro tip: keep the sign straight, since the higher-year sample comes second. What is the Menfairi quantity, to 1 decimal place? 1.6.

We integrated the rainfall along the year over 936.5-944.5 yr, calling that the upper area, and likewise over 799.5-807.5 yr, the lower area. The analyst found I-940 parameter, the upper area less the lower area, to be -291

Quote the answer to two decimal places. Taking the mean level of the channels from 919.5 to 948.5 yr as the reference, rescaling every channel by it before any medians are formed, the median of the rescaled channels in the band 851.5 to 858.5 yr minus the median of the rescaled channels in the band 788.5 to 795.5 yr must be -0.15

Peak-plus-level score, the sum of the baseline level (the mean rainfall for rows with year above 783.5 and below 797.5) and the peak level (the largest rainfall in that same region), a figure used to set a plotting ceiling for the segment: 913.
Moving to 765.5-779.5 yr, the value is 911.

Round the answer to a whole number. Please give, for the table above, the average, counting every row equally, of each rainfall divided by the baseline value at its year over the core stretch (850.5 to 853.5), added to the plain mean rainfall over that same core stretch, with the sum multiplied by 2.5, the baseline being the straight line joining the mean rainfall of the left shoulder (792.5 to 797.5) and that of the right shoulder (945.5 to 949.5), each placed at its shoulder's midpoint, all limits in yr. 1090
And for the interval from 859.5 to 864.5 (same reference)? 803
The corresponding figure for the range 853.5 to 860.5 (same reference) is 928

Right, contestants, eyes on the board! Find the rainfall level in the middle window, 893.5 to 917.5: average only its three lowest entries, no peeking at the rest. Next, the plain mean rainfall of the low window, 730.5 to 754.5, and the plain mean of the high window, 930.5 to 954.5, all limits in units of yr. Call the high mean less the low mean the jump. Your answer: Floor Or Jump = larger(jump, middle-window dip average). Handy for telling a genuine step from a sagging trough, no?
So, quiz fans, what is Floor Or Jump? 387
